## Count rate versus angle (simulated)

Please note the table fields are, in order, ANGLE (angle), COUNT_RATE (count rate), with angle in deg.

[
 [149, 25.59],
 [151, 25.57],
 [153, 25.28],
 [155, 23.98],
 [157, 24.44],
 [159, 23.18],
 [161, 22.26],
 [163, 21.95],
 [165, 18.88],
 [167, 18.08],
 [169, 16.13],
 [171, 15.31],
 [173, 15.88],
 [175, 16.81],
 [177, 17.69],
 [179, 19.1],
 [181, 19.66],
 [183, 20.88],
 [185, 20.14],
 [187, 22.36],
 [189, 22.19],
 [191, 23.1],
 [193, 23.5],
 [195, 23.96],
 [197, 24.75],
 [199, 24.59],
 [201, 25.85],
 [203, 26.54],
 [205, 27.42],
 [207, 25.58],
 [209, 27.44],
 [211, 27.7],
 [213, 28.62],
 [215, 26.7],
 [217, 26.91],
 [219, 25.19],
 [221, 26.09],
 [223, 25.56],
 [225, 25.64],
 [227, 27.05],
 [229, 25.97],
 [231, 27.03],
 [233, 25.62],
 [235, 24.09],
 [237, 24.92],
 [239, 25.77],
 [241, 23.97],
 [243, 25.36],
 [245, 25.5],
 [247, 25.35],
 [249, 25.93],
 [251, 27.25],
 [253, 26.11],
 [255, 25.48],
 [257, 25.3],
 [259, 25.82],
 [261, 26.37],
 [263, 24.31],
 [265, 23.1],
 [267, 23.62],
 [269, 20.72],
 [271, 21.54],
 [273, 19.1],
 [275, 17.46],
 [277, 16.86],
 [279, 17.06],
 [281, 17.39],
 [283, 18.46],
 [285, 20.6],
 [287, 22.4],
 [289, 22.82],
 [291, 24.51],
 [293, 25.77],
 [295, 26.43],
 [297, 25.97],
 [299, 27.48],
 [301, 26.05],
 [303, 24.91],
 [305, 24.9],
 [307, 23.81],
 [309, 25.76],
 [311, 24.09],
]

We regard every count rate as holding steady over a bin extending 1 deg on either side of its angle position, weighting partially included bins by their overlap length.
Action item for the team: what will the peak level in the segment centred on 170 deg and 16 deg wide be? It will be 21.95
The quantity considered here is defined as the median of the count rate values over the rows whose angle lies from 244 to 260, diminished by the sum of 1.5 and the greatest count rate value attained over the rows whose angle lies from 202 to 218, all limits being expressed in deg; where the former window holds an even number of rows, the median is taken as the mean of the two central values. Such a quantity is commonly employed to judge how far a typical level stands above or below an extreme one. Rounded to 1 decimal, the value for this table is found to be -4.5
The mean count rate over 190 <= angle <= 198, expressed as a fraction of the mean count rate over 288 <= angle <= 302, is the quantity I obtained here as 0.93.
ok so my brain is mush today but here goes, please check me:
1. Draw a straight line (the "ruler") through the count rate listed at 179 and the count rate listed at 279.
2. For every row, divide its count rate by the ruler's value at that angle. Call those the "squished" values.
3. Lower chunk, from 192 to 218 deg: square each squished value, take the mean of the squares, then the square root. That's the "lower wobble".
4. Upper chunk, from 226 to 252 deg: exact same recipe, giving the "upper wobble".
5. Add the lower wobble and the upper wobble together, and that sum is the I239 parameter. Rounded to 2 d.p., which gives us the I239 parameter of 2.85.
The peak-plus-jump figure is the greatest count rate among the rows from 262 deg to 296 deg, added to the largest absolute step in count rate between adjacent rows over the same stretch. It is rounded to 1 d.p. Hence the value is 29.3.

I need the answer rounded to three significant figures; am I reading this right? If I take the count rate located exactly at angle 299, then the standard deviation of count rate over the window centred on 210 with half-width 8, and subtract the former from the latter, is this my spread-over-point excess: -26.6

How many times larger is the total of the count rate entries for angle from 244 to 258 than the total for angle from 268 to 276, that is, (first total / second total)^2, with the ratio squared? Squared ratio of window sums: 5.3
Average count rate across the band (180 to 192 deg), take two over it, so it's 0.094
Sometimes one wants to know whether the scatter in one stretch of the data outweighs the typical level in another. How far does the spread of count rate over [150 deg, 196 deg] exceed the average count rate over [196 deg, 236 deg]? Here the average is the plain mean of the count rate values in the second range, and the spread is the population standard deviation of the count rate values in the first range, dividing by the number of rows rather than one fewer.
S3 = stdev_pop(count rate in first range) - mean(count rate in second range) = -23.1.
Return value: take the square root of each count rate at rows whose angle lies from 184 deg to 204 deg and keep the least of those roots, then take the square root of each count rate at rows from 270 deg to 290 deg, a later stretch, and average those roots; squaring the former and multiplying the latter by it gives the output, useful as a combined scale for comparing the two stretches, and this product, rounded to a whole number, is 88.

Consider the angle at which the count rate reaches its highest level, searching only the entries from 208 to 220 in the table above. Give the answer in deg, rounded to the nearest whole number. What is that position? 213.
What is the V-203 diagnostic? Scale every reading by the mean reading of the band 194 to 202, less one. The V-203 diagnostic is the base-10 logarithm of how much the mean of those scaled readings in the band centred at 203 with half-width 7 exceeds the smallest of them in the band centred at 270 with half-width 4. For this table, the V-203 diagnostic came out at -0.6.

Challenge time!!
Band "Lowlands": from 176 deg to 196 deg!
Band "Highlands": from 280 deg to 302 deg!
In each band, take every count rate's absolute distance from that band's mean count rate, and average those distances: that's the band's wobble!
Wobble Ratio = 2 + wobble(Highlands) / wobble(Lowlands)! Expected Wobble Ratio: 3.6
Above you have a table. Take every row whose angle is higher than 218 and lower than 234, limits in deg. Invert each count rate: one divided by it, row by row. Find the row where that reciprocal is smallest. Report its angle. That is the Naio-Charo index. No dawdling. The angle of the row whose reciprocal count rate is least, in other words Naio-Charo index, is 227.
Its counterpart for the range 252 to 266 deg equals 261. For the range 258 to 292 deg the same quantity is 261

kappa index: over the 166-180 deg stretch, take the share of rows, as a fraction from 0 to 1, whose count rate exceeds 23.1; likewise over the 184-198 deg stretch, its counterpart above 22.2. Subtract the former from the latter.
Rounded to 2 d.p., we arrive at 0.71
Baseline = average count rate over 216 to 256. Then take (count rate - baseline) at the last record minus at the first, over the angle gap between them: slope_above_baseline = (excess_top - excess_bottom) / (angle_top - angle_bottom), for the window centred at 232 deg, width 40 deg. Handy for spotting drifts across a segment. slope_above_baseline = -0.04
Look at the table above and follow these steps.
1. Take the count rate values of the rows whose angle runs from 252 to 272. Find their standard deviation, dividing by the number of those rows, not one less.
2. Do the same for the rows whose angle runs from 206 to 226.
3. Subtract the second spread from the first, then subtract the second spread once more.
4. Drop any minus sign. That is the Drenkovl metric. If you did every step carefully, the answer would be 0.3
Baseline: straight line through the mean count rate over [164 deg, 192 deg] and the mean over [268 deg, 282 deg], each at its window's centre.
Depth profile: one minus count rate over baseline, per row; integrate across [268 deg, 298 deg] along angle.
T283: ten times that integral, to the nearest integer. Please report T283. -42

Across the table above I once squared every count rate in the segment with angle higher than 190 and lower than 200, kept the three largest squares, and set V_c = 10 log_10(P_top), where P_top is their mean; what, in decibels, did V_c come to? 27.8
